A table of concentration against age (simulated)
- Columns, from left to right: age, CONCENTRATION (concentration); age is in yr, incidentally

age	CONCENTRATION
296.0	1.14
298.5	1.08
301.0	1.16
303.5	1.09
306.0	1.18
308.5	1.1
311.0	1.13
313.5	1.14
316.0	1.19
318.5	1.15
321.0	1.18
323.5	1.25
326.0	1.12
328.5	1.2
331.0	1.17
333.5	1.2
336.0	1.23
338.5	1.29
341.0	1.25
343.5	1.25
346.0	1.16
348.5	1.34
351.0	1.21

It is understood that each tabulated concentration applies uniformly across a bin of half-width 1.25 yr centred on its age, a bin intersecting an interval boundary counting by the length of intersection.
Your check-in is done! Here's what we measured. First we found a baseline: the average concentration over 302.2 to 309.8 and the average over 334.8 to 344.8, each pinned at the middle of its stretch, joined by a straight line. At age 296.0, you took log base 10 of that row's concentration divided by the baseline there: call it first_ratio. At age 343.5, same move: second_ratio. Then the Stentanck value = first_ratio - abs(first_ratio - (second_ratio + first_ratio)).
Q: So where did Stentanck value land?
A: 0.015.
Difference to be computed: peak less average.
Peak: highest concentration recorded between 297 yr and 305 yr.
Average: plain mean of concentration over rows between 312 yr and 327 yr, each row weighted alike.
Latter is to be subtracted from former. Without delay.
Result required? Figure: -0.012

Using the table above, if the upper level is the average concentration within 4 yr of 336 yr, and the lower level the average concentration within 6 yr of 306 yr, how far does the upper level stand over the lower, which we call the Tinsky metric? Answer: 0.11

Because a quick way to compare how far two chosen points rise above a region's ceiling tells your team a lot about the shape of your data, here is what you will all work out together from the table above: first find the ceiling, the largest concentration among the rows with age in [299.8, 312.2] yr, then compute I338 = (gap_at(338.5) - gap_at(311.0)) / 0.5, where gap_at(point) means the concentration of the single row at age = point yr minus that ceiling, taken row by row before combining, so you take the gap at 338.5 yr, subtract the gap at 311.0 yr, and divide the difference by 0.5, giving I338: 0.32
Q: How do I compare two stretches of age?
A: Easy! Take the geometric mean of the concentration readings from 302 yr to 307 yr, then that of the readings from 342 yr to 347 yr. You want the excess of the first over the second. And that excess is -0.07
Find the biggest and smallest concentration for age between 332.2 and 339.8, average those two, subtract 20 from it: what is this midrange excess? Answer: -18.8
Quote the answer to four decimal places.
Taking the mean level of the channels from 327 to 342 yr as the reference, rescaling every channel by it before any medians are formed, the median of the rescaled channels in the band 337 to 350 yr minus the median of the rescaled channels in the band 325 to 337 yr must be 0.0409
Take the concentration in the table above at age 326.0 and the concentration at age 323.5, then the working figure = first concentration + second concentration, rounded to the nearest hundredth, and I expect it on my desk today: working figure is 2.37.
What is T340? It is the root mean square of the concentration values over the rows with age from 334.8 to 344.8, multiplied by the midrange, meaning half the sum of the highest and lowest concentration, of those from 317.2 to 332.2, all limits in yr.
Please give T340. 1.49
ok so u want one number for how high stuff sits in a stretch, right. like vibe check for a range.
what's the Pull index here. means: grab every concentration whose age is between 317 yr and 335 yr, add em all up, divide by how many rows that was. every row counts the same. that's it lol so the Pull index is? 1.18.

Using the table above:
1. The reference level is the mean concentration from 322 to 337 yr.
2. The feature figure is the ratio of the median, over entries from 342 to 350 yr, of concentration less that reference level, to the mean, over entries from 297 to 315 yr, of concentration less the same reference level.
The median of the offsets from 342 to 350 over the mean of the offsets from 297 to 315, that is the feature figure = -0.8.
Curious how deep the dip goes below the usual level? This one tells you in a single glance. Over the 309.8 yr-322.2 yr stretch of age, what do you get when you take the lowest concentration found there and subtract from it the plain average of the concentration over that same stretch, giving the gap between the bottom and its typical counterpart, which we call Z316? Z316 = -0.028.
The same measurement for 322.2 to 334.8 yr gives -0.068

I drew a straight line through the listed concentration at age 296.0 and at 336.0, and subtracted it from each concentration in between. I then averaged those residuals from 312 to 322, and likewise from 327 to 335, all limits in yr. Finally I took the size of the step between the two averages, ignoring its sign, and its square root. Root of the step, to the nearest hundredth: 0.08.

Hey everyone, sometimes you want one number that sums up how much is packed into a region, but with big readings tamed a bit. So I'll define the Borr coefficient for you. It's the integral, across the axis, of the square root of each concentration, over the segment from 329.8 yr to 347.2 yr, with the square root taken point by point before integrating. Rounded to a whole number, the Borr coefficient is 19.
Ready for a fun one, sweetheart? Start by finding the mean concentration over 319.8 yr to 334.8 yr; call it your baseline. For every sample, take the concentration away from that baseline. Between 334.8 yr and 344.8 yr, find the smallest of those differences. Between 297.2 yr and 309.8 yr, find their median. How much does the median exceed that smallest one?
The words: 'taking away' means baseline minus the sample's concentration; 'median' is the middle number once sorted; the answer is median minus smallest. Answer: 0.19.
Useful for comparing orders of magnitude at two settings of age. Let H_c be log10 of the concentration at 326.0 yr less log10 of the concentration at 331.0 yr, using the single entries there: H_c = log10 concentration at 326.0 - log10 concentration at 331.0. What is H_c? -0.019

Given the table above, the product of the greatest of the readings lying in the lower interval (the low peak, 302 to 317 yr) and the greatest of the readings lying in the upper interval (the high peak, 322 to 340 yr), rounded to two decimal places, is 1.54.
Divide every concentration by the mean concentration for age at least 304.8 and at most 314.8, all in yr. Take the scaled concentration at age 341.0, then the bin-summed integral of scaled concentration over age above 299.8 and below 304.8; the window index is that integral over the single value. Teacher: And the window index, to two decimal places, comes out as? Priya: 4.50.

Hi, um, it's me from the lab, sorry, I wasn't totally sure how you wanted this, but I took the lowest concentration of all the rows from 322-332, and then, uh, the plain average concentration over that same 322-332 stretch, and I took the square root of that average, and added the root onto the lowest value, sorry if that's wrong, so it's 2.21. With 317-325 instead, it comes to 2.24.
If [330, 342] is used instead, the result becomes 2.28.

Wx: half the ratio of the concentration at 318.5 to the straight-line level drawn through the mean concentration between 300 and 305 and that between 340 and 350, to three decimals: 0.490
